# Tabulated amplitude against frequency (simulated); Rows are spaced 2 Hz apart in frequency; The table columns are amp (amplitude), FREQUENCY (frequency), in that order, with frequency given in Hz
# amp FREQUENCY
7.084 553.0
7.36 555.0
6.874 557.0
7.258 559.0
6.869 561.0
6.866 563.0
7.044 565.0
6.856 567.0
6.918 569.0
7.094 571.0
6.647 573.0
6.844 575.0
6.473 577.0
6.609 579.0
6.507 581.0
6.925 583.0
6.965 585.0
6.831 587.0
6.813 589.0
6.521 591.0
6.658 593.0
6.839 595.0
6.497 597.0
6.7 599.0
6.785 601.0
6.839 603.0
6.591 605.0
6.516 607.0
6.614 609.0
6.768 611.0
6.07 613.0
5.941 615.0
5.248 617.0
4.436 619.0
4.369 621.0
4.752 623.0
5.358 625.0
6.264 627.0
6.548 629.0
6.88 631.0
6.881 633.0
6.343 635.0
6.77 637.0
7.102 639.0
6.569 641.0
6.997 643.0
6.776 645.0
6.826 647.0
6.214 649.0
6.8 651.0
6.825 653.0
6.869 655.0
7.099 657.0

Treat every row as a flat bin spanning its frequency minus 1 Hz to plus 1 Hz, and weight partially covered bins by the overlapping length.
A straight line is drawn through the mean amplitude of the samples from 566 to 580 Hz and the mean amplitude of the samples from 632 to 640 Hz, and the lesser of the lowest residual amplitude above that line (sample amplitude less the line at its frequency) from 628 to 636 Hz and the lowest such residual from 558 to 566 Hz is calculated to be -0.43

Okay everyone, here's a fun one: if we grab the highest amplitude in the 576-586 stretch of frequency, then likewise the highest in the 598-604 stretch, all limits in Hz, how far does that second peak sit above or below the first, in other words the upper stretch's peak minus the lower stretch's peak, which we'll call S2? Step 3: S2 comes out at -0.1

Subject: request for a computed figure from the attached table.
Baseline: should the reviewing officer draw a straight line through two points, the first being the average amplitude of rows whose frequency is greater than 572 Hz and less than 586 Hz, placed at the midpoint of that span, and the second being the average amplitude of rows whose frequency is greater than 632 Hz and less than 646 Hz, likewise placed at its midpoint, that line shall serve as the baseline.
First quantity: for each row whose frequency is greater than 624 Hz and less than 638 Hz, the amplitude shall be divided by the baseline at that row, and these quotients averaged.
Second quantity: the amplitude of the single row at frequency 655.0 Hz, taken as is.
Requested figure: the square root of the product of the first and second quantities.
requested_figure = 2.56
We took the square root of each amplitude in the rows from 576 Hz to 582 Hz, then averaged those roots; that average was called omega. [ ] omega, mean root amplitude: 2.56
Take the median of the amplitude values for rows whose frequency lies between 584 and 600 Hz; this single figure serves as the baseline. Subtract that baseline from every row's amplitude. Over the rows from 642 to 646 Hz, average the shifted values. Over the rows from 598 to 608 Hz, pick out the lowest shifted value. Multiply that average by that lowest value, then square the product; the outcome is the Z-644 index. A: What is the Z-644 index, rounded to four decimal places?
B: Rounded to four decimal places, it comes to 0.0010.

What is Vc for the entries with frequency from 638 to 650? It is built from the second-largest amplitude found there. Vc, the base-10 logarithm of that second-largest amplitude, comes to 0.845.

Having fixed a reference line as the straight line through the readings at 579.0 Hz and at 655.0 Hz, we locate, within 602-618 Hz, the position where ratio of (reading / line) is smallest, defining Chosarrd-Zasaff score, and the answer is 617.0 Hz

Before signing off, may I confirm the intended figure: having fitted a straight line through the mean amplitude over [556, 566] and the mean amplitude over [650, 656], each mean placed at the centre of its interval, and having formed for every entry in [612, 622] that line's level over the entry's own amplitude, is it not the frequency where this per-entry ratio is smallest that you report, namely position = 613.0 Hz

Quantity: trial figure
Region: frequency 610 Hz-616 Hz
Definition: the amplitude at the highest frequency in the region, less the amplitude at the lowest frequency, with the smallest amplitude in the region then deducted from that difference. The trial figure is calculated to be -6.8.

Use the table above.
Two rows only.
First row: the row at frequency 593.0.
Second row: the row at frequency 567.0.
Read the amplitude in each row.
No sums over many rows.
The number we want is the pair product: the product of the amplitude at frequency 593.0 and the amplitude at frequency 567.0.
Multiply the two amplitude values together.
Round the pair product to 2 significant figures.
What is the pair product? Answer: 46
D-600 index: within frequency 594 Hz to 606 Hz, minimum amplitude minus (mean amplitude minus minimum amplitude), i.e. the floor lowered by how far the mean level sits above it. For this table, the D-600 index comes 6.29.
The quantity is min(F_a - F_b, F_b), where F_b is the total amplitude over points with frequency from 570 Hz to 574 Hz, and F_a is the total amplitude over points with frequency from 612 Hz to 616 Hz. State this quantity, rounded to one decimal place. -1.7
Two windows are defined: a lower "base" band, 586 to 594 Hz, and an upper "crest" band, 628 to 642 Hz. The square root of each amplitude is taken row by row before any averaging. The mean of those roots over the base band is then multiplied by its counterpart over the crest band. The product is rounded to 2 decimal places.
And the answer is 6.72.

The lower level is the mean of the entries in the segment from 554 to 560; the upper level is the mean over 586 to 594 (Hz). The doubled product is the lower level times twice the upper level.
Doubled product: 96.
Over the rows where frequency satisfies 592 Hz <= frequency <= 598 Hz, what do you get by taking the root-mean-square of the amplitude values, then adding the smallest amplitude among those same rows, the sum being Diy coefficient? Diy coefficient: 13.2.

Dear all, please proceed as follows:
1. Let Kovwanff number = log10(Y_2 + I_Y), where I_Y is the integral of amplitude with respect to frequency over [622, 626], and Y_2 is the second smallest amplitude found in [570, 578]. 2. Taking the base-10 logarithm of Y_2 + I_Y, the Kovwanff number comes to 1.43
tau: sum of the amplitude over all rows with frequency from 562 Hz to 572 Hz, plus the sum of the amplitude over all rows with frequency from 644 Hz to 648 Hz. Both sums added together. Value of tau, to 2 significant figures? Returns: 48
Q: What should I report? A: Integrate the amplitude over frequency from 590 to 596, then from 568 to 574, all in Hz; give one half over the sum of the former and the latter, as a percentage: 0.61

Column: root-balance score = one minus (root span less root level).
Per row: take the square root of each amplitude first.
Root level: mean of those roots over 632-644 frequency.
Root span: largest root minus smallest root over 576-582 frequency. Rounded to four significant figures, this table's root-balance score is 3.576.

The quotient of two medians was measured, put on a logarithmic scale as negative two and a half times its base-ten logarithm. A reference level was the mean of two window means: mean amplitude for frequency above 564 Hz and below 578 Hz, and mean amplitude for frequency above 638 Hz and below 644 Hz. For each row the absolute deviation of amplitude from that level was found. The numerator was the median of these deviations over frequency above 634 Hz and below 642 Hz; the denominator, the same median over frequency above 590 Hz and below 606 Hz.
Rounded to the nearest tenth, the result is -0.4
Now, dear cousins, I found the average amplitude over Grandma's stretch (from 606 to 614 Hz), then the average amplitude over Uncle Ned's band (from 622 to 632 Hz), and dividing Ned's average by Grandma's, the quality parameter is 0.92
